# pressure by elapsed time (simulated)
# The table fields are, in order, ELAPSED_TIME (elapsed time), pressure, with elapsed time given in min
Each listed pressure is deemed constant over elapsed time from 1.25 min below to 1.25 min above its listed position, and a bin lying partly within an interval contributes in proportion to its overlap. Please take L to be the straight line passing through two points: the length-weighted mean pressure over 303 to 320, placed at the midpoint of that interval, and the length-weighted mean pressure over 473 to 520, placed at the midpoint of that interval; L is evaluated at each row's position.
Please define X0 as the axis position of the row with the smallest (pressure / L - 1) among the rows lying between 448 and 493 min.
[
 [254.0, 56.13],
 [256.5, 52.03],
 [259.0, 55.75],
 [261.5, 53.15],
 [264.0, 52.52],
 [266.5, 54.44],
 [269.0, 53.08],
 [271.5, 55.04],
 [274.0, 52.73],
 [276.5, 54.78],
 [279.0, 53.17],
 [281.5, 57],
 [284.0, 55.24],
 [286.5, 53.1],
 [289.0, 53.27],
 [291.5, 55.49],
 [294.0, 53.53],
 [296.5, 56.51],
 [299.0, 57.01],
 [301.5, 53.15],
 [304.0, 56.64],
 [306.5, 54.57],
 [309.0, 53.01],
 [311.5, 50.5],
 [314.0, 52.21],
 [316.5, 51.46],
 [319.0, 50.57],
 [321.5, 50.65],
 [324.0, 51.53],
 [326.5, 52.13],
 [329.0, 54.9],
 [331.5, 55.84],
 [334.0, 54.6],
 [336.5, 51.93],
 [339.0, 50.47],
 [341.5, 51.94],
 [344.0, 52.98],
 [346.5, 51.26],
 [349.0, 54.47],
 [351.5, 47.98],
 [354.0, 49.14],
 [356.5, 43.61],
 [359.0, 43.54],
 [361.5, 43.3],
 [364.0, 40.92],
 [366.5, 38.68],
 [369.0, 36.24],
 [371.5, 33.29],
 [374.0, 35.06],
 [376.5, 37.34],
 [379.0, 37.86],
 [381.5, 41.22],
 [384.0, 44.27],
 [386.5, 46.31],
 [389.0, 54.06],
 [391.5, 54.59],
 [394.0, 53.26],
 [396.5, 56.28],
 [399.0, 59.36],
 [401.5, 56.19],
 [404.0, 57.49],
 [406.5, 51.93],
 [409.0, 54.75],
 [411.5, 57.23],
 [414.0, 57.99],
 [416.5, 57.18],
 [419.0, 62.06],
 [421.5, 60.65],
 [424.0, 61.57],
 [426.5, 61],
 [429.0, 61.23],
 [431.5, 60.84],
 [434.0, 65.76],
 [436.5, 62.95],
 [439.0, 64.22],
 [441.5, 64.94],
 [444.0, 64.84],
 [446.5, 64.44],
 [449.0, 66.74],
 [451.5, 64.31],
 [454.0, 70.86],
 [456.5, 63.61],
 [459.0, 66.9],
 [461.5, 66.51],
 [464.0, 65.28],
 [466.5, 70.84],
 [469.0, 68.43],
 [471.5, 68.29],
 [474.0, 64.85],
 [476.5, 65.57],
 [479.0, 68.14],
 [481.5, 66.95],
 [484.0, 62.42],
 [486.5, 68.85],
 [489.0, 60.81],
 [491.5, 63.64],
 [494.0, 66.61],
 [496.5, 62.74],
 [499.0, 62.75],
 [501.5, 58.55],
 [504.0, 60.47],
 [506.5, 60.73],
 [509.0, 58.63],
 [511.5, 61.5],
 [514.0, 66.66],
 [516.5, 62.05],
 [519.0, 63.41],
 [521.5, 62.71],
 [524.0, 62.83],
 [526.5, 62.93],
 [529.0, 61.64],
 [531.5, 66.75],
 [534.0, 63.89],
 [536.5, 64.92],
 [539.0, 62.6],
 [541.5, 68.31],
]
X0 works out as 489.0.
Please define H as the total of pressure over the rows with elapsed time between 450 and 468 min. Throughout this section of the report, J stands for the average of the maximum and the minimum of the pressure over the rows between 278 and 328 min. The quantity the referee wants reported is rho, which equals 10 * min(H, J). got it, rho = 538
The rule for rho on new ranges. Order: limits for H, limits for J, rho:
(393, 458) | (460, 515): 647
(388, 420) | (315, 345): 532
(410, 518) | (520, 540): 642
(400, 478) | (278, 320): 538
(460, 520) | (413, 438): 615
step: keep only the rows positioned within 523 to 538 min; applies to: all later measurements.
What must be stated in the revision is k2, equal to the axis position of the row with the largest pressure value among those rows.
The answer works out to 531.5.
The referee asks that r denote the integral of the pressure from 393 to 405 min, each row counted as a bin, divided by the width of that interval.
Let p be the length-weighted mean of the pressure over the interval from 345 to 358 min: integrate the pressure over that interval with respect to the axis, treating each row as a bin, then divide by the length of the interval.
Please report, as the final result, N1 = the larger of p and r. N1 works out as 57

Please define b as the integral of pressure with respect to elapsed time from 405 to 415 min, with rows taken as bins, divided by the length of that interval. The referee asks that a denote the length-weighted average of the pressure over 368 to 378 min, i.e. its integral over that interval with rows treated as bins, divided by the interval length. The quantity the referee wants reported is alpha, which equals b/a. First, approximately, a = 36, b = 55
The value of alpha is 1.56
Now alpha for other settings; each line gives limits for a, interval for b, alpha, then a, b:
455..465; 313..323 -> 0.78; 66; 51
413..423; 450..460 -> 1.12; 60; 66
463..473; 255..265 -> 0.78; 68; 53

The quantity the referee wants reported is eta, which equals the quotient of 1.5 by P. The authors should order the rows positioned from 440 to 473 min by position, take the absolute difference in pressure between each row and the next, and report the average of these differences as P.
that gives 0.56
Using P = 2.7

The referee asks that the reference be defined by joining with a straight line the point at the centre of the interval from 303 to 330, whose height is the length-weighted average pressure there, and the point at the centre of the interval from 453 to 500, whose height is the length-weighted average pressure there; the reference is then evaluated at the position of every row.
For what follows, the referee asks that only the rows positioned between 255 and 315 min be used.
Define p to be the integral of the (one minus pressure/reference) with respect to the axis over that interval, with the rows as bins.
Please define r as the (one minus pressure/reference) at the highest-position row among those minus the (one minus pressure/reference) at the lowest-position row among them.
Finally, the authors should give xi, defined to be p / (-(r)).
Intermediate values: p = -5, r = 0.10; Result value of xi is 53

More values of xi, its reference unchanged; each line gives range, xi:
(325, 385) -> -48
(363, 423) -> 37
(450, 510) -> -8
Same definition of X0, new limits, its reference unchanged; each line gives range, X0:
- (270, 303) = 301.5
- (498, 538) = 509.0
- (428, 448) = 431.5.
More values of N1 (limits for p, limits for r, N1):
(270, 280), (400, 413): 56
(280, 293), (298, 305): 56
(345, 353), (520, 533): 63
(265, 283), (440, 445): 65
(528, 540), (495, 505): 64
